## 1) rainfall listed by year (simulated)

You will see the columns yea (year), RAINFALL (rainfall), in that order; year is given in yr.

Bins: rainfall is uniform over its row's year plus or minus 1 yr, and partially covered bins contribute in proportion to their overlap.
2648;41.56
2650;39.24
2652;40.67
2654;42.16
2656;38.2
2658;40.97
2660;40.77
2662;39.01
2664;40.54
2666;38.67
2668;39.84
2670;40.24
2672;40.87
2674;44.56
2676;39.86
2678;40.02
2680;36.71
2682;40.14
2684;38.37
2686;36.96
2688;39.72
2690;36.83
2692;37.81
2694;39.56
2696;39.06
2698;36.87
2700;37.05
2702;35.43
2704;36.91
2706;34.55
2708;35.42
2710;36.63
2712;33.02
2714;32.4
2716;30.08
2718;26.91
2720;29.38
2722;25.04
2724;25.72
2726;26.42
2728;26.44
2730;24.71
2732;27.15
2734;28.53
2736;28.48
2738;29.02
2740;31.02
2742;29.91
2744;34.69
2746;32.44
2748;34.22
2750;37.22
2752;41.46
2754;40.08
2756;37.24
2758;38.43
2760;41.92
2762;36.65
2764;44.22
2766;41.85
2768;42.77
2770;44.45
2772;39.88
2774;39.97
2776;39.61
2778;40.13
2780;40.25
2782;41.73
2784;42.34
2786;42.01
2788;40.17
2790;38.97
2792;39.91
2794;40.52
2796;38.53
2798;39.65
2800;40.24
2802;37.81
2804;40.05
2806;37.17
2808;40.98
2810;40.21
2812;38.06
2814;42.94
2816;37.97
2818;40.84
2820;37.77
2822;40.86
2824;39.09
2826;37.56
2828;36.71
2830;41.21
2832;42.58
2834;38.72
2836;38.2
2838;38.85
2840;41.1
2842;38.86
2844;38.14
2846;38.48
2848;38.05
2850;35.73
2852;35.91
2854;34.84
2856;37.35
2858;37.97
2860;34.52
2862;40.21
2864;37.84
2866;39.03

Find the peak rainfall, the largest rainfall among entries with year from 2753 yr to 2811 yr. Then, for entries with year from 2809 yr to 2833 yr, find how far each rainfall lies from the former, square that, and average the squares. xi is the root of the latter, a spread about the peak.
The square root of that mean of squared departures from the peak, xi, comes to 5.2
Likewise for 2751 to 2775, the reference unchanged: 4.4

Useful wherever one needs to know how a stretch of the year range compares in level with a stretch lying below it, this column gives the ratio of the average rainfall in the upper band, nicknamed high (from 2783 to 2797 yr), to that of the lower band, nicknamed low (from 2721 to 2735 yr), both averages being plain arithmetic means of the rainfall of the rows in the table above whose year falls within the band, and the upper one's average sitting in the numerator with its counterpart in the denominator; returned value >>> 1.5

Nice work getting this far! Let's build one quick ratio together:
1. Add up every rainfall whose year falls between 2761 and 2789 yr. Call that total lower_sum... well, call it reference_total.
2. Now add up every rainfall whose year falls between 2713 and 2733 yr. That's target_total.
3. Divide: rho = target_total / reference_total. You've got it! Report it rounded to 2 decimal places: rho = 0.48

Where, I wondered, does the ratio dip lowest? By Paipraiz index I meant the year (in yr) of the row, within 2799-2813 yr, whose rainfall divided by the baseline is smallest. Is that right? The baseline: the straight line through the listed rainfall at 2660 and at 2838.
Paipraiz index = 2806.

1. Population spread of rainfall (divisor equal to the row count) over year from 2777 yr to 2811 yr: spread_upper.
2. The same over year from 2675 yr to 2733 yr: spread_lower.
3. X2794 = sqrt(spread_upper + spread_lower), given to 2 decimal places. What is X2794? 2.55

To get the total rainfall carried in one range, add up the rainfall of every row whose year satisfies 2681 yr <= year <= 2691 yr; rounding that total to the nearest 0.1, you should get 192.0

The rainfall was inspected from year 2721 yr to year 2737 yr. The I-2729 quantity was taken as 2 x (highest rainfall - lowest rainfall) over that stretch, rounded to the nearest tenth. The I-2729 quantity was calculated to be 7.6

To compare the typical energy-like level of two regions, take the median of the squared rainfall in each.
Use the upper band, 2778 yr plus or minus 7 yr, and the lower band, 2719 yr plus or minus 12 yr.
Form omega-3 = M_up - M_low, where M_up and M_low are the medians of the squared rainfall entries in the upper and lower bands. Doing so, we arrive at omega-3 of 817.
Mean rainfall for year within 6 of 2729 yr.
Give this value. 26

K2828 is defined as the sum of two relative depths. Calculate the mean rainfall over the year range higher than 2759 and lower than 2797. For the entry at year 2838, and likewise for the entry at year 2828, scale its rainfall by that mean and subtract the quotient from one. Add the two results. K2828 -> 0.15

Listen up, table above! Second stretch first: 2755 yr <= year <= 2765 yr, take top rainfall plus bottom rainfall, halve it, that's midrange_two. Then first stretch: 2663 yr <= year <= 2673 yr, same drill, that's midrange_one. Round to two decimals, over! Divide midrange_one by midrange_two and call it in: 0.98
